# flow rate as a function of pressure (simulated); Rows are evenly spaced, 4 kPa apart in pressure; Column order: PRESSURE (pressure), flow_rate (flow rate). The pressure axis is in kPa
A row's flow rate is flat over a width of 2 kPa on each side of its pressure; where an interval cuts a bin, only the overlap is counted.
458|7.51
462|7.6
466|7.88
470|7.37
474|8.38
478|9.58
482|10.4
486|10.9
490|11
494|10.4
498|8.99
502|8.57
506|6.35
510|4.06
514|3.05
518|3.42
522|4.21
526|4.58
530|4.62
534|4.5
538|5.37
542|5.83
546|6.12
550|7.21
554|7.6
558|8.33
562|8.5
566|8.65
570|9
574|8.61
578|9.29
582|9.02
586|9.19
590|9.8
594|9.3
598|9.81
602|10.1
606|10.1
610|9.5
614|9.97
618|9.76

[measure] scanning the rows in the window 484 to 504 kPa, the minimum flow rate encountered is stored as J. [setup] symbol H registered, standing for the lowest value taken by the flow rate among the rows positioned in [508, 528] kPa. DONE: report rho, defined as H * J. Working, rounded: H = 3.05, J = 8.57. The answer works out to 26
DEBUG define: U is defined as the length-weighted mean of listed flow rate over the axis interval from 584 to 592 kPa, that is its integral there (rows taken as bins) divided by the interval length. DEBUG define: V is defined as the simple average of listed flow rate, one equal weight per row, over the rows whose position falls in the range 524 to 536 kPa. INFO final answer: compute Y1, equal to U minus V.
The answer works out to 5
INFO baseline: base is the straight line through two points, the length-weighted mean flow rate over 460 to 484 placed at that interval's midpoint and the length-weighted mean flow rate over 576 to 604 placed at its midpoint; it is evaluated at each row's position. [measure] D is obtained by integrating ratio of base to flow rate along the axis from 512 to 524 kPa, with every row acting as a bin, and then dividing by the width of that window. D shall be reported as 2.5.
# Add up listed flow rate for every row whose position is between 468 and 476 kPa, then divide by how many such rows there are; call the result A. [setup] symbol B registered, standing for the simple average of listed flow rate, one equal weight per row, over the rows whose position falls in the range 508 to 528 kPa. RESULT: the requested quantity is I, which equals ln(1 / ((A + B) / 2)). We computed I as -1.77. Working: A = 7.9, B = 3.9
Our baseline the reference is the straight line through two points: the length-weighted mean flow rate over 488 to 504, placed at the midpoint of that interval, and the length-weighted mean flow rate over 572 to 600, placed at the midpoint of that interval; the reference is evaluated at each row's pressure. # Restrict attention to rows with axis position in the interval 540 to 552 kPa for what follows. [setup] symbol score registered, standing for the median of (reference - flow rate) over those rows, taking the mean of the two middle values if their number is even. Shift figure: 3.4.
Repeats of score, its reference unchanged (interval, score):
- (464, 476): 2.0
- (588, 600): -0.5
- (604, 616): -0.8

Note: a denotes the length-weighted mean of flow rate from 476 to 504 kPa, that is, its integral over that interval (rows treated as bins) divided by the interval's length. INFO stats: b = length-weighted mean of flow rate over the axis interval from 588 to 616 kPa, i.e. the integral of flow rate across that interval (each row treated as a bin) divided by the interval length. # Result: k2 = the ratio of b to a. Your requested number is 1.0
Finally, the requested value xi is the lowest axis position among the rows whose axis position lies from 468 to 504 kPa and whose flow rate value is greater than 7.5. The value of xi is 474 kPa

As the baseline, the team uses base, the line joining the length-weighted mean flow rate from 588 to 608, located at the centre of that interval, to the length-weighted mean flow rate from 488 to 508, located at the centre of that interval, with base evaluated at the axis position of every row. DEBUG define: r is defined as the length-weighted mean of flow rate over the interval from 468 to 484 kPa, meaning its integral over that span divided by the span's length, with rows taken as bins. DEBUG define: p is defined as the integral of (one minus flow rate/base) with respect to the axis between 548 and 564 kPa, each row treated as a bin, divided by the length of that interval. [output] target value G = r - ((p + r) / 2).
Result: 4.4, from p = 0.2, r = 9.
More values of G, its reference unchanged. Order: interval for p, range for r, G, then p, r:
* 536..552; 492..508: 4.1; 0.3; 9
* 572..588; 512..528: 1.9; 0.1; 4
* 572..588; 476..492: 5.2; 0.1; 10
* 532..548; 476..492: 5.0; 0.4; 10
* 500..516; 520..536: 2.0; 0.4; 4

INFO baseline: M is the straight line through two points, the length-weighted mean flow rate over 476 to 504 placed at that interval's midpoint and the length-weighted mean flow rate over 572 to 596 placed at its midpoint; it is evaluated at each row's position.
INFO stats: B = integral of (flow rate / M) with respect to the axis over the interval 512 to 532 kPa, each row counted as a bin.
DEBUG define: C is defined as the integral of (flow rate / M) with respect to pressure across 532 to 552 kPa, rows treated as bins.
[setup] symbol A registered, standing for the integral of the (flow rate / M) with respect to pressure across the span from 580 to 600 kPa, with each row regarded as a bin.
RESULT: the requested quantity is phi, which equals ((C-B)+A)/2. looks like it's 12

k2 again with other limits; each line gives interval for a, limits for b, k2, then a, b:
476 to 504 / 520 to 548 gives 0.5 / 10.0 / 5.0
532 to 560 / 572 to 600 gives 1.4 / 6.4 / 9.3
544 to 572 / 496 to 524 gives 0.7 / 7.9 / 5.5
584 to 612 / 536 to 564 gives 0.7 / 9.7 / 7.0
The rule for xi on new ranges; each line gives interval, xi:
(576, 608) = 578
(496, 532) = 498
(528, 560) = 554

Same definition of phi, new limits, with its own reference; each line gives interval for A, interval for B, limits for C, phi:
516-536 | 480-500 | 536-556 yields 1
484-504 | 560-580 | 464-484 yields 9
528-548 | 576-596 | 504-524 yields 0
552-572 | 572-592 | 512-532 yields 3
